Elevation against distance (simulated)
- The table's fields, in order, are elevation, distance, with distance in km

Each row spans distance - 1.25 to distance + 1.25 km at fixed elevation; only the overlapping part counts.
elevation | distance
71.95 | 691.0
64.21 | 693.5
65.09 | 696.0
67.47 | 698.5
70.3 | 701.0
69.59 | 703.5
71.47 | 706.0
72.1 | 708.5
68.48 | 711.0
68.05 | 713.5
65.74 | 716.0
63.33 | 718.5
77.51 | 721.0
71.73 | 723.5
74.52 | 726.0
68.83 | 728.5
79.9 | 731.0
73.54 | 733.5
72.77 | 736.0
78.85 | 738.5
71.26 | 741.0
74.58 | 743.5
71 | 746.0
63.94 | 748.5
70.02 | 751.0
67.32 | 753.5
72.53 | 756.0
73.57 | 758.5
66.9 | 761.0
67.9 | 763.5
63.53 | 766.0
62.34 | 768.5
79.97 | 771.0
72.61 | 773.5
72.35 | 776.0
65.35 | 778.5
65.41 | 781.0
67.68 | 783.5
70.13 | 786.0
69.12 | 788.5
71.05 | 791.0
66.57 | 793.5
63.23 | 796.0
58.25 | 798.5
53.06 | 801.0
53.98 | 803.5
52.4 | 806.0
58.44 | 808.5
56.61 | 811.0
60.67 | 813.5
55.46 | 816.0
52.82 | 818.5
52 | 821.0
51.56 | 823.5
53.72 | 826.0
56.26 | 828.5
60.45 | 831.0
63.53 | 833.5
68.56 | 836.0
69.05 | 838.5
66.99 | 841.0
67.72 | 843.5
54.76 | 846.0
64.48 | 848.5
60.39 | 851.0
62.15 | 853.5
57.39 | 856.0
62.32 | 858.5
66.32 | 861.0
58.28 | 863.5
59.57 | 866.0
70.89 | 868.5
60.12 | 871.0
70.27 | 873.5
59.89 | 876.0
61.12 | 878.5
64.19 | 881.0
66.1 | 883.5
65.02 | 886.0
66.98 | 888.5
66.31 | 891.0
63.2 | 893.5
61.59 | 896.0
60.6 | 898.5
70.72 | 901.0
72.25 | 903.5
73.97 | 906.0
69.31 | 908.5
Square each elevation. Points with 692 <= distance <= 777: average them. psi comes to 4976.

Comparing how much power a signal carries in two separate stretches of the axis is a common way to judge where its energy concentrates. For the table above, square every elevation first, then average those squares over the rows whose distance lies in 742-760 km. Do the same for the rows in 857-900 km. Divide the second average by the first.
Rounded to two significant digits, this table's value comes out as 0.82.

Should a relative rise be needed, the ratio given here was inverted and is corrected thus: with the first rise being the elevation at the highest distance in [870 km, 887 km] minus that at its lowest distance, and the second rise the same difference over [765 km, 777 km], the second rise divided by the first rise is 1.8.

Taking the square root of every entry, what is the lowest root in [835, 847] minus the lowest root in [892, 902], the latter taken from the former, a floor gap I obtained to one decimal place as -0.4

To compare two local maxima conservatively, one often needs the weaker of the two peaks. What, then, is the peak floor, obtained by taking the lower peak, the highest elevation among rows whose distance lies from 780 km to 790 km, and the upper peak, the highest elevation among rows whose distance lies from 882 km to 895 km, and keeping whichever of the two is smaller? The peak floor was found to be 67.0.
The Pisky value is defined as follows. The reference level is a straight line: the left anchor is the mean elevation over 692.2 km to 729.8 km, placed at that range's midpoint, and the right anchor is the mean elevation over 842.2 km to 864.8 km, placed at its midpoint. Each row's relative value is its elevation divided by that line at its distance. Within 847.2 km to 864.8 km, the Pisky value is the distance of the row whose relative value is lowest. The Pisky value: 856.0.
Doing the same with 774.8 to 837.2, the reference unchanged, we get 823.5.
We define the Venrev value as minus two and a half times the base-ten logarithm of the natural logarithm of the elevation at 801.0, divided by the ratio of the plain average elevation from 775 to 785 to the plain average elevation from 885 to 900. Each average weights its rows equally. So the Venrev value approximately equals -1.44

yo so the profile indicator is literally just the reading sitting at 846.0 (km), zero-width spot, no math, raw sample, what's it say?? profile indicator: 54.76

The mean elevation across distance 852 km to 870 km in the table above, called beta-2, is 62.4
